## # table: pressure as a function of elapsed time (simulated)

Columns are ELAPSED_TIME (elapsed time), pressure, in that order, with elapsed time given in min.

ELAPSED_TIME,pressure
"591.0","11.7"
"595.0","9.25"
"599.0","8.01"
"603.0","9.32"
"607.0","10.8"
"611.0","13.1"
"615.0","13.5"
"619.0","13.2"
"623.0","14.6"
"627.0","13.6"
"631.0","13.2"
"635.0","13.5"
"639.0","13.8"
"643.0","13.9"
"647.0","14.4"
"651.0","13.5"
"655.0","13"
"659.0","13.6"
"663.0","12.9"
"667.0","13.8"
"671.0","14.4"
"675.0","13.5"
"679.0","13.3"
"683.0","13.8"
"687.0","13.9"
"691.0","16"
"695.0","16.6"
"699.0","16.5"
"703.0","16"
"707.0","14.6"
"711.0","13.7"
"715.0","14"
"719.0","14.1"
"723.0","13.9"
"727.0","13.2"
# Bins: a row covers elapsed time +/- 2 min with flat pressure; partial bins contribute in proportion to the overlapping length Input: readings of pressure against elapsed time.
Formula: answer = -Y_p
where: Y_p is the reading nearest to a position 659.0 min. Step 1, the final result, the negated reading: -13.6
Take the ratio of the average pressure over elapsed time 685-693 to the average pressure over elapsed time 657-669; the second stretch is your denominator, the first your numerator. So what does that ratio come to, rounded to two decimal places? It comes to 1.11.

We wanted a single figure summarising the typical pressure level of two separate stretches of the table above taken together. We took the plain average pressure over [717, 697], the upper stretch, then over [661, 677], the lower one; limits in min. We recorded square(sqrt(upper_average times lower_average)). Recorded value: 204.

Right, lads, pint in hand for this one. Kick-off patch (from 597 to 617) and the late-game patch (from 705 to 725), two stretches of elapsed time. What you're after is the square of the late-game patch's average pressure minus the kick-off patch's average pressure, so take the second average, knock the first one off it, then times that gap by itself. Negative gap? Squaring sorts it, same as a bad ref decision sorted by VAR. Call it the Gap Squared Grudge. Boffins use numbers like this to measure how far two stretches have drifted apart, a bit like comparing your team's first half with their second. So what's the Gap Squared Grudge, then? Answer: 10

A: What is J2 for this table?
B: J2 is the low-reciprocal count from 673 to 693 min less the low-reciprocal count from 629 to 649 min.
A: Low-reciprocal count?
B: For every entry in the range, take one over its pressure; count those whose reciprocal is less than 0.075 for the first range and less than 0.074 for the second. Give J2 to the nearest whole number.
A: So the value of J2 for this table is 1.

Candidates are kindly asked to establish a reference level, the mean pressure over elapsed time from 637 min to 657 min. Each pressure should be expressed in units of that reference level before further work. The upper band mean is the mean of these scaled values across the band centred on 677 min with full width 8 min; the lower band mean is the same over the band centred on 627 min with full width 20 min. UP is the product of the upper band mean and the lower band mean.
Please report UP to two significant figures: 0.97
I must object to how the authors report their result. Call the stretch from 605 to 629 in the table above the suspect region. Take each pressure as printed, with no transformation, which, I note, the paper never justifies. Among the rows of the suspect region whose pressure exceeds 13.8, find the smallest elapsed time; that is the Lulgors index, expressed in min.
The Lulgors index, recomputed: 623.0 min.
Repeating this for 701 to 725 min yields 703.0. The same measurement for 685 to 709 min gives 687.0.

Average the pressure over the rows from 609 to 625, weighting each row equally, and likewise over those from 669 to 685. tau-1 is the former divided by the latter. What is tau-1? 0.99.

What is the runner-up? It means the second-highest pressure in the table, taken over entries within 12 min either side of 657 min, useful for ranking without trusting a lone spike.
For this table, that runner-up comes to 13.8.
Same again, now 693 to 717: 16.5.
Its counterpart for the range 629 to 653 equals 13.9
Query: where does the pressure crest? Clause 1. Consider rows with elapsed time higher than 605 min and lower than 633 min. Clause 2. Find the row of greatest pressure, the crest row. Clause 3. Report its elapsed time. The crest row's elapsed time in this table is 623.0 min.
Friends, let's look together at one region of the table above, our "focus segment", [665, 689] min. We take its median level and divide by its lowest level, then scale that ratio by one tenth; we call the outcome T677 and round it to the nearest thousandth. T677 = 0.104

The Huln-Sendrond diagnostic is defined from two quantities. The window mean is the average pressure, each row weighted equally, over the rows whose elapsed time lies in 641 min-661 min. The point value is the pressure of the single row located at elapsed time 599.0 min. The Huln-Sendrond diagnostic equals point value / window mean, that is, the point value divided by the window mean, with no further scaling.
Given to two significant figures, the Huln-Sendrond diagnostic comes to 0.59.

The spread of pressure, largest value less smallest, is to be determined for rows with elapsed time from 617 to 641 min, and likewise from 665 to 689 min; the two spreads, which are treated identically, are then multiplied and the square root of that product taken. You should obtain 1.24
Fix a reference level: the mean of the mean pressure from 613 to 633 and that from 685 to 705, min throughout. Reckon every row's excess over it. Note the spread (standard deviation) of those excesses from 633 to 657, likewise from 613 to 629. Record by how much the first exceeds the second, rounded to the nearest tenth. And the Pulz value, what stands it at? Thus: -0.1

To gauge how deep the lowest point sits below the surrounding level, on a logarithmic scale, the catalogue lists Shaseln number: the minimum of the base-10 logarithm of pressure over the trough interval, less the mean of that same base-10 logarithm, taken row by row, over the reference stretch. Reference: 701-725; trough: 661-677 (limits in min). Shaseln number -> -0.05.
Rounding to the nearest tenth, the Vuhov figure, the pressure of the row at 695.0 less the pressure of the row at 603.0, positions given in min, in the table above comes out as 7.3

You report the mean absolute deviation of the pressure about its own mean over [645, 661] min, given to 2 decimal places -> 0.39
